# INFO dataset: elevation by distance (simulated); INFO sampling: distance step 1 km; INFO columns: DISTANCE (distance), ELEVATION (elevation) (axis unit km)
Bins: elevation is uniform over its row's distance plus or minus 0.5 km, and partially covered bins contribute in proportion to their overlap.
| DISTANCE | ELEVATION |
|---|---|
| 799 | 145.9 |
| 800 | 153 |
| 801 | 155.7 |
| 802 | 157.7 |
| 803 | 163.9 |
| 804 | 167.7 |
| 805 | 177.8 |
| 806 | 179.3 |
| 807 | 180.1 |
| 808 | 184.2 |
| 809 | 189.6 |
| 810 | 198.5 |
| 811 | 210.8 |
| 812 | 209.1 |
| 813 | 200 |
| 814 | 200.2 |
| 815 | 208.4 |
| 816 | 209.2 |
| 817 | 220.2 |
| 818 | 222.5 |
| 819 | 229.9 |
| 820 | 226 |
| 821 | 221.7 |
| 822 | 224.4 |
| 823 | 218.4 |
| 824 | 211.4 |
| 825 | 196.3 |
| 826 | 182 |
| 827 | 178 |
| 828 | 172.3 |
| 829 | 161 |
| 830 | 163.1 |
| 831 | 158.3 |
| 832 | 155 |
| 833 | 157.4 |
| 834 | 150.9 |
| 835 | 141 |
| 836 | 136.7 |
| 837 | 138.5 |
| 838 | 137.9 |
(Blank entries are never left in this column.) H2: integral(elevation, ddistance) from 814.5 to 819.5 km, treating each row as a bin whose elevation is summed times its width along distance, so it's 1090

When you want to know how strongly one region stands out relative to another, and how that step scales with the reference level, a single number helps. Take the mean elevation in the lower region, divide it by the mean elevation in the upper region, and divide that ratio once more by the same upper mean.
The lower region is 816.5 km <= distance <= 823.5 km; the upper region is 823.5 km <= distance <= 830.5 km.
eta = 0.0068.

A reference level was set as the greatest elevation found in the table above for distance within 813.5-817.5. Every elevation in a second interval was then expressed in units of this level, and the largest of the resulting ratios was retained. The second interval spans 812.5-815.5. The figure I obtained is 0.95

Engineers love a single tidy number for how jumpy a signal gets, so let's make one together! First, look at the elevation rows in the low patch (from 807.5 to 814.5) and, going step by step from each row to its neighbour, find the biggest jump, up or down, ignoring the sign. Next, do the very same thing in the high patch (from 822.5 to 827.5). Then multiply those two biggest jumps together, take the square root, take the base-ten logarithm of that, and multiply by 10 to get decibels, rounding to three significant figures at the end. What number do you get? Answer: 11.3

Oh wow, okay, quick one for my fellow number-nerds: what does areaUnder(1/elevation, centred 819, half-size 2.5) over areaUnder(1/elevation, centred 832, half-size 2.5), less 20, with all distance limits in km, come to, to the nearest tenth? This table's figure -19.3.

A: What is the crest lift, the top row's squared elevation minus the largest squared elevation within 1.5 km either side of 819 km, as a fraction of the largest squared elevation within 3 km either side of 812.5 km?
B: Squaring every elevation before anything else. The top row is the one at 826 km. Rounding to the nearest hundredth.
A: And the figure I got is -0.44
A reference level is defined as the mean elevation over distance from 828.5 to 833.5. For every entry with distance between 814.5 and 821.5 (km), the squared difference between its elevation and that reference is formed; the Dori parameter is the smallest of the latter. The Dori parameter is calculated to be 2444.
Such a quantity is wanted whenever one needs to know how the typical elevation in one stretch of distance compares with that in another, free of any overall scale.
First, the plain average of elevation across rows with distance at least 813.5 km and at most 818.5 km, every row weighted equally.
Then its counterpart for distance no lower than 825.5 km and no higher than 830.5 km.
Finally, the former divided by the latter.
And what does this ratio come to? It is 1.24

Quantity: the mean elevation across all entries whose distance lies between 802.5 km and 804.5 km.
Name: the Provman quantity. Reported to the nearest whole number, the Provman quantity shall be 166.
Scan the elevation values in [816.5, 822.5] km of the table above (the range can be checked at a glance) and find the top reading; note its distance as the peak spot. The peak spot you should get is 819 km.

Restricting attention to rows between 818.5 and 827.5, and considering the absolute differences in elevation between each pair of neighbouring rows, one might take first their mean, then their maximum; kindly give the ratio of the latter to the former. 2.1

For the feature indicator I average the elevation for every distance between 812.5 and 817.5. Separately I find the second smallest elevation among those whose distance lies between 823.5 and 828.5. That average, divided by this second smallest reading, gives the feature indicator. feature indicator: 1.17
